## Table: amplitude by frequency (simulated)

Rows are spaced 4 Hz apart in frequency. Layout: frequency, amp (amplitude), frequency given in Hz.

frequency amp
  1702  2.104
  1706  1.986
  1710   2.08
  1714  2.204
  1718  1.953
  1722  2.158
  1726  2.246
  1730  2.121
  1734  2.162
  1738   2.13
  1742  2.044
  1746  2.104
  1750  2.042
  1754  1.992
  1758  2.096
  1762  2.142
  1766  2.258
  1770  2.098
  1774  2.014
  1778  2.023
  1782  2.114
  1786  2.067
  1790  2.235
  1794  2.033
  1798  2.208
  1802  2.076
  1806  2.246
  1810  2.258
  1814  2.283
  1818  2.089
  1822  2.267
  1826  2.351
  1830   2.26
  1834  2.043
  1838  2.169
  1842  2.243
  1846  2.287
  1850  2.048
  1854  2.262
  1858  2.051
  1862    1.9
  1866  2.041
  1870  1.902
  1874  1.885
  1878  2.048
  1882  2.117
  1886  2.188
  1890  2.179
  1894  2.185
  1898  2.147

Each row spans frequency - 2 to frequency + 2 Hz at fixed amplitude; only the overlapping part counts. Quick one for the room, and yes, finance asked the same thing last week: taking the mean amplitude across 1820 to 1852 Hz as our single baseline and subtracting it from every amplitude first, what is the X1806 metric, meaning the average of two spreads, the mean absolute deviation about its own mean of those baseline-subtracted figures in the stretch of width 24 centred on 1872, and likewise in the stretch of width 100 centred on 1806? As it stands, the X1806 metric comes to 0.090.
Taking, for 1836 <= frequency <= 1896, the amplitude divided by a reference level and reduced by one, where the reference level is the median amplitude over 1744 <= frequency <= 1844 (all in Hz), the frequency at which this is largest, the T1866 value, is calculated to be 1846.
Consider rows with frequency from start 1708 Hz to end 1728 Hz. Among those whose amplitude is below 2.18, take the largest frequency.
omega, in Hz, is 1722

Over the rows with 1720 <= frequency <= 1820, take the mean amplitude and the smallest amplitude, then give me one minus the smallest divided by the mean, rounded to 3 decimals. 0.065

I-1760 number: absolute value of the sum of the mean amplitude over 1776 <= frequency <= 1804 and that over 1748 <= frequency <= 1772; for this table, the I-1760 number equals 4.213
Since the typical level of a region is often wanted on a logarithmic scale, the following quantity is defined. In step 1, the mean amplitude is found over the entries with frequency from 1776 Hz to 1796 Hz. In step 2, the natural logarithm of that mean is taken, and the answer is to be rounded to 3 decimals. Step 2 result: 0.739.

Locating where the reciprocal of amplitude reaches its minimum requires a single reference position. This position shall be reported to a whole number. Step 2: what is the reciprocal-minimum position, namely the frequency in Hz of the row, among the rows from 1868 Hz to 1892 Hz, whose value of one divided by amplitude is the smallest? 1886 Hz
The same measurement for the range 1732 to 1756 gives 1734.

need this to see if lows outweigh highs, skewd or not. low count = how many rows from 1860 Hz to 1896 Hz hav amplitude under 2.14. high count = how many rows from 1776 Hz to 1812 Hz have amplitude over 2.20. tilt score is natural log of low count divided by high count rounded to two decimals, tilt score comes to 0.41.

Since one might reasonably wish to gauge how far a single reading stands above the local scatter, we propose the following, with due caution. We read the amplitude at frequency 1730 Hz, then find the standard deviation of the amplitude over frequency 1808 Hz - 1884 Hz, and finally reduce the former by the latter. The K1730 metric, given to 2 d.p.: 1.98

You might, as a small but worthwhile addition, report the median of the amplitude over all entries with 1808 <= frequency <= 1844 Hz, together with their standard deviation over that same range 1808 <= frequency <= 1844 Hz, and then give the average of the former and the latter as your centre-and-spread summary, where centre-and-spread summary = 1.18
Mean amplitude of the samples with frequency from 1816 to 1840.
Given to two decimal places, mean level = 2.20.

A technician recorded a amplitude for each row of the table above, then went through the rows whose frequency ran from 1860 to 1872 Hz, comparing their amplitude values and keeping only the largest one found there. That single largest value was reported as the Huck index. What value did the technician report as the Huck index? 2.041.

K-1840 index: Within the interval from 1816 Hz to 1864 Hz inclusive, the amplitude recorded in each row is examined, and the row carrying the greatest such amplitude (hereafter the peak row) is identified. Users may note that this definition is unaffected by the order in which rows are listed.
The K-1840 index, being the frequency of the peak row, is 1826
